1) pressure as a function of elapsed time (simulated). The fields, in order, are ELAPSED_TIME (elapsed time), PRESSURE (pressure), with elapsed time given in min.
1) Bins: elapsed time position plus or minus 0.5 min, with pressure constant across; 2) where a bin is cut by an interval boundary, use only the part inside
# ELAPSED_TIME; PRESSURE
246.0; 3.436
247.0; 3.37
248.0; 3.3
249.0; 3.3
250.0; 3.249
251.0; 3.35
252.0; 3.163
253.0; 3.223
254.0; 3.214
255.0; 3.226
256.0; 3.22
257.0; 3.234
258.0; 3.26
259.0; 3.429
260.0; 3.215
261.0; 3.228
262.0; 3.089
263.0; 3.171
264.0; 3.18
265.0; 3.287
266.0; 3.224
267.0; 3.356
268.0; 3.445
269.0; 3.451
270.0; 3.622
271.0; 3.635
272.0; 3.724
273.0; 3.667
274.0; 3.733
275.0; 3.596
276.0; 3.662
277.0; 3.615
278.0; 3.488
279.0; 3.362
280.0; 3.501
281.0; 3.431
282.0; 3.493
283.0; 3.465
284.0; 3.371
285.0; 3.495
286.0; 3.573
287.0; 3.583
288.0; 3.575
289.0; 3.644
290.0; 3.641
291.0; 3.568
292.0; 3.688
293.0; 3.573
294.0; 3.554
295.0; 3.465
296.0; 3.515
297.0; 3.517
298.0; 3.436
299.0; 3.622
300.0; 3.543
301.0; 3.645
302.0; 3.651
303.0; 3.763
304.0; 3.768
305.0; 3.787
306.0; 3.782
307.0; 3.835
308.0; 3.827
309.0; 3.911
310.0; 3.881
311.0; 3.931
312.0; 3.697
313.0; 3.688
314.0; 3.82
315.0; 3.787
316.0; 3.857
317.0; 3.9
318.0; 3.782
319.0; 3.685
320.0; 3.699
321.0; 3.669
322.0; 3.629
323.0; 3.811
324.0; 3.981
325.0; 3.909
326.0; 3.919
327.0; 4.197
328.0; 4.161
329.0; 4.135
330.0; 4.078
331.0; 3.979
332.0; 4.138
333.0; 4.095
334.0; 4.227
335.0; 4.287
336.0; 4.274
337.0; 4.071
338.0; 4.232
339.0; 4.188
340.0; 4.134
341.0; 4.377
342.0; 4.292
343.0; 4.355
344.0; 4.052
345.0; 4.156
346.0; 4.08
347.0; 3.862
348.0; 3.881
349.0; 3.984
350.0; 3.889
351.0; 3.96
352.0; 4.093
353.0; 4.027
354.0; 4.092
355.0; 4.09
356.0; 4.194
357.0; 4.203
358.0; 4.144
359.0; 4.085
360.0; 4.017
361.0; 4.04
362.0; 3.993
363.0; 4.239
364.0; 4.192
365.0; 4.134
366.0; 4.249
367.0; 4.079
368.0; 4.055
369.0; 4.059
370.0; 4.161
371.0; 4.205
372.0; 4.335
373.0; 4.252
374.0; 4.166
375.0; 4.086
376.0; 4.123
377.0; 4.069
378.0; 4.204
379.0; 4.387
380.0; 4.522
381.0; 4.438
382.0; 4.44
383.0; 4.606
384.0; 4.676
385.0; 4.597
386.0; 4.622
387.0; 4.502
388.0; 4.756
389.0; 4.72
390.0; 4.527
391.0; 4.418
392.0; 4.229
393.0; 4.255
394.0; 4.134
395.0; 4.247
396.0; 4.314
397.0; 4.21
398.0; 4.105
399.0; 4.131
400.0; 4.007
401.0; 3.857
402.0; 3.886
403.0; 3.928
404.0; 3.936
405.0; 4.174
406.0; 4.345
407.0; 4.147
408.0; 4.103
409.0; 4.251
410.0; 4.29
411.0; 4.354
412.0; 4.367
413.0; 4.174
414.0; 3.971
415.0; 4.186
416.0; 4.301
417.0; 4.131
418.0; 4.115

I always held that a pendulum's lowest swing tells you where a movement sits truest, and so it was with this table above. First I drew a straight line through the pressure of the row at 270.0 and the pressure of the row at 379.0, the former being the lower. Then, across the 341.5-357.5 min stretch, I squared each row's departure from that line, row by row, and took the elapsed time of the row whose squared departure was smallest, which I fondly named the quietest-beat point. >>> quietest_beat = 345.0 min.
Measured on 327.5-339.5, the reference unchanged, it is 337.0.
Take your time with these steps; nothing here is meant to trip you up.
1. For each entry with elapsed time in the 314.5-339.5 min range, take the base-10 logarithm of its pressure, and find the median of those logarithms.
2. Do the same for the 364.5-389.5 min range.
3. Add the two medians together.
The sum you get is 1.23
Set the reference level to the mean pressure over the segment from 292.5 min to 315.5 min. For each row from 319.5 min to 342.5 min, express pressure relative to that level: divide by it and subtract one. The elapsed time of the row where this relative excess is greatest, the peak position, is 341.0 min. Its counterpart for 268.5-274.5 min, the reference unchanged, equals 274.0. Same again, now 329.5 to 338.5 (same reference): 335.0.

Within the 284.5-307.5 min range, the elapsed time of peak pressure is 307.0 min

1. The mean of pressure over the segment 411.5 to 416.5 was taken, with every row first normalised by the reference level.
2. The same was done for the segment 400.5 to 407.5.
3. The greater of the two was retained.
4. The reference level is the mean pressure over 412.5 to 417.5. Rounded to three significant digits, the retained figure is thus 1.01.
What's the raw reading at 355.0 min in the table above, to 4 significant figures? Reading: 4.090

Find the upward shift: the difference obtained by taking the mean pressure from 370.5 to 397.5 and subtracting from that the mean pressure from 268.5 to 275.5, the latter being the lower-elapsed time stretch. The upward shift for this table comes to 0.74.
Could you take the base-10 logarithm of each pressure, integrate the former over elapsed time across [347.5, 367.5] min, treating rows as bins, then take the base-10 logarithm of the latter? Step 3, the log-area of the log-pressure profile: 1.09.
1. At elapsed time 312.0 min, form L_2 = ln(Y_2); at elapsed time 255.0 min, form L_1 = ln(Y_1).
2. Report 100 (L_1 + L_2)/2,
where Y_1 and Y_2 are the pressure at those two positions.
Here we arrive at 124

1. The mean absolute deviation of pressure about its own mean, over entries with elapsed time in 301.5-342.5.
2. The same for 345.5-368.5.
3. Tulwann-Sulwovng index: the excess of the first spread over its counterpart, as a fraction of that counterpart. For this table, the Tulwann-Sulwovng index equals 1.1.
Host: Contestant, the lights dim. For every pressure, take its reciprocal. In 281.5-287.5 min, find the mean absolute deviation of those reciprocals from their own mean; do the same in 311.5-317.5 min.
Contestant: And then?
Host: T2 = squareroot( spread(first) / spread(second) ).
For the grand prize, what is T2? 0.97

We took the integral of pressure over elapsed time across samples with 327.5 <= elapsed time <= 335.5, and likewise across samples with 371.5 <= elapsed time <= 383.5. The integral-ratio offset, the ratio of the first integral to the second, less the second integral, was -51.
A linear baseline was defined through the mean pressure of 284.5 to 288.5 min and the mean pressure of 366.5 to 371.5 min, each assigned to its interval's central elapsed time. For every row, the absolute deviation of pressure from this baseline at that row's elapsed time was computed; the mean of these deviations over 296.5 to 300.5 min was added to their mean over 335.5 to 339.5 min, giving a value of 0.40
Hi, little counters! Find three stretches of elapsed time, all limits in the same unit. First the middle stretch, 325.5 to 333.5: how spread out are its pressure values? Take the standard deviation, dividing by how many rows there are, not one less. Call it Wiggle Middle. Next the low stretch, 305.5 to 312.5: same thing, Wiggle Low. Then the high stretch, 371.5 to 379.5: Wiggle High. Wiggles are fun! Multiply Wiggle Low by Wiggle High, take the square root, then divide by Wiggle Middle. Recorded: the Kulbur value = 1.01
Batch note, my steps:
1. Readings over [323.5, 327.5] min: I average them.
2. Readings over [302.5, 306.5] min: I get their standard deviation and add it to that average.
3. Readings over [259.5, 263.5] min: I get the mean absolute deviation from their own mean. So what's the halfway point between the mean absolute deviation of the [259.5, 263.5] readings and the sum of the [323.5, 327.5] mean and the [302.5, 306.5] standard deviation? 2.03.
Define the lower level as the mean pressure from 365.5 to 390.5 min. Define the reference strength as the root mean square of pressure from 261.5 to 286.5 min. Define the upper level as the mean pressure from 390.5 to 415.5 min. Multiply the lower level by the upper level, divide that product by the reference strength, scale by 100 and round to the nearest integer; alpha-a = 522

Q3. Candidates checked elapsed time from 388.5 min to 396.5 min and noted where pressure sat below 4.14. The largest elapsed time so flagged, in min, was 394.0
